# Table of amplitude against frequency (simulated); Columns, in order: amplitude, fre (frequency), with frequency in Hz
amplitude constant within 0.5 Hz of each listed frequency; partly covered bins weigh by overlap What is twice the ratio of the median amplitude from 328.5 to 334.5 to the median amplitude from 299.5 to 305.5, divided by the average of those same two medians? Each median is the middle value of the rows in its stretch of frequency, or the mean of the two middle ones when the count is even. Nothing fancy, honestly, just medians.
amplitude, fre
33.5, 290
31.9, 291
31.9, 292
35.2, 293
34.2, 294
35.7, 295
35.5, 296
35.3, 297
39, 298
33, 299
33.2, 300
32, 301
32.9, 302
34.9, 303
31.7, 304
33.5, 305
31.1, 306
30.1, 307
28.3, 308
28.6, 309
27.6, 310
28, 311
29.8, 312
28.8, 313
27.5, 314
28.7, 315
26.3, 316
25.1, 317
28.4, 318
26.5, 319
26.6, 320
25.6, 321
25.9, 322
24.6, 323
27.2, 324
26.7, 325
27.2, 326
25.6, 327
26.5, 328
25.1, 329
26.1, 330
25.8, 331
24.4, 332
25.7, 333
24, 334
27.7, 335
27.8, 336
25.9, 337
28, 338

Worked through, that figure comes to 0.053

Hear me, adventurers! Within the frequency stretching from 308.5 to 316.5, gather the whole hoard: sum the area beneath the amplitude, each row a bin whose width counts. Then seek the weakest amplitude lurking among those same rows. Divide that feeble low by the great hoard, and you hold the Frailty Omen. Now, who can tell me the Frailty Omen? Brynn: 0.117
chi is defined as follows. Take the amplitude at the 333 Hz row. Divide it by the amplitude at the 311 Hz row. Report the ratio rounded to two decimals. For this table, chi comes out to 0.92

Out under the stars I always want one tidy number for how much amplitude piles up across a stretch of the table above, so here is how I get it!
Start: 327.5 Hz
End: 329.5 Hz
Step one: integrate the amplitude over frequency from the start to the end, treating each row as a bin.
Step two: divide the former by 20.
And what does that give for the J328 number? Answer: 2.6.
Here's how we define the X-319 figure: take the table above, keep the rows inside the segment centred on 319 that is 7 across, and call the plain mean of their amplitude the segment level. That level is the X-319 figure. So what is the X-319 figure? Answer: 26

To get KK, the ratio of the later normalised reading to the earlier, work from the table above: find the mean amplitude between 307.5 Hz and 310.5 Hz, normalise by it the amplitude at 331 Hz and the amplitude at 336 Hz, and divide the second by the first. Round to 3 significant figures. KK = 1.08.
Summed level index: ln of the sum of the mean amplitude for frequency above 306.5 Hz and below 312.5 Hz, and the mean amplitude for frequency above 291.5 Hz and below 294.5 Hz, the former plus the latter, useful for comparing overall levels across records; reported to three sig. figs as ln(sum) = 4.14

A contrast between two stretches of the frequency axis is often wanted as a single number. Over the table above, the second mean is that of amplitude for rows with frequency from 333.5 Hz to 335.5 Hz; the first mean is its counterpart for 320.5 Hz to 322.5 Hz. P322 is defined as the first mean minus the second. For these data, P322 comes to 0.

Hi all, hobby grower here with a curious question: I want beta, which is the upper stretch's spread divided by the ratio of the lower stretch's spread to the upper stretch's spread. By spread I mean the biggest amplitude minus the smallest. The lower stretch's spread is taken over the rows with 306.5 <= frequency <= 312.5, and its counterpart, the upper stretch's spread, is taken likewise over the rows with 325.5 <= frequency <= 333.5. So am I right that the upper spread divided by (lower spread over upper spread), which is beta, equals 3.1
